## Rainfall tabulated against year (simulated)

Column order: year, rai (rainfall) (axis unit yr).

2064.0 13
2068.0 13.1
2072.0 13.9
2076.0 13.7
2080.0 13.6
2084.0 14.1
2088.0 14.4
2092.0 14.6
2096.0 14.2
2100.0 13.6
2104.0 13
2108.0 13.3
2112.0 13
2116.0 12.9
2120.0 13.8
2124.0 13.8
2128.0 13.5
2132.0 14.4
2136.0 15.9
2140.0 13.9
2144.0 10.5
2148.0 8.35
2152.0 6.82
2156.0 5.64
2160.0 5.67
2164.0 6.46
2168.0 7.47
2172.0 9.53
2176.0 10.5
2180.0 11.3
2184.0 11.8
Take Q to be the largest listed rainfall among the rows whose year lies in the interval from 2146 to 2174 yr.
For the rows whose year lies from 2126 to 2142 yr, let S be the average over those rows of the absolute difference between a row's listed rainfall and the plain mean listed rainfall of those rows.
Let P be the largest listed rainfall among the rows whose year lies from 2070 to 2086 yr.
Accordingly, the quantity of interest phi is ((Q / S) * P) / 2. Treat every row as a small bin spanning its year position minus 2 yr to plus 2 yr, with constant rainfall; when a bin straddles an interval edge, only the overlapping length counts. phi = 91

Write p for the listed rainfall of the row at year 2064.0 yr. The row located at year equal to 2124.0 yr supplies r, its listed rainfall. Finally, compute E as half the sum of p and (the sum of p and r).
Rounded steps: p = 13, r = 13.8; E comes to 19.9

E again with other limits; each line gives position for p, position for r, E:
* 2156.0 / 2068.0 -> 12.2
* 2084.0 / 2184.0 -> 20.0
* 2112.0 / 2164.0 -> 16.2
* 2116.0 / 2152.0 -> 16.3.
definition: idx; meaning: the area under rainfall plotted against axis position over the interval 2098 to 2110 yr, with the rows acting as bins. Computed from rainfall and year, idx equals 160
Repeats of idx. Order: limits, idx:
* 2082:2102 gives 284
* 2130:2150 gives 252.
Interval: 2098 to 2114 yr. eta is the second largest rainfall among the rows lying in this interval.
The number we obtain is 13.3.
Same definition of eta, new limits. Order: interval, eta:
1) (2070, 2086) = 13.9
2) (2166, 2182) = 10.5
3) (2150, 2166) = 6.46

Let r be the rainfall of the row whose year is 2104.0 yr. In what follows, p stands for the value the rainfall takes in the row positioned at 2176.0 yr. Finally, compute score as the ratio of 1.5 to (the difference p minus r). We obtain -0.60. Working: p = 10.5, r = 13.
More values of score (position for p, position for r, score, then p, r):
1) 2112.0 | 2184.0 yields 1.25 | 13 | 11.8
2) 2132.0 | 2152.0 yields 0.20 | 14.4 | 6.82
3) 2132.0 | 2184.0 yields 0.58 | 14.4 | 11.8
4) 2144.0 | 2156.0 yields 0.31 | 10.5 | 5.64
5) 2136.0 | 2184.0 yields 0.37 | 15.9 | 11.8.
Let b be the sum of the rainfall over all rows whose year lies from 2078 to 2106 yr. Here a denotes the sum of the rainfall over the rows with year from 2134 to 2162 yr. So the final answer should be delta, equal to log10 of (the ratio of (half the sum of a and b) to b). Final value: -0.07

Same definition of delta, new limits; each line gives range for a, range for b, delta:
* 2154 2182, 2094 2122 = -0.10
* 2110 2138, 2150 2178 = 0.16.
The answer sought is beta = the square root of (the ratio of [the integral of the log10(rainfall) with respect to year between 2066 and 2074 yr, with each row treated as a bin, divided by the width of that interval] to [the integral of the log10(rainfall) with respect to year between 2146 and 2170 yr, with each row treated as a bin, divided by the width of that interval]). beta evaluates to 1.17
